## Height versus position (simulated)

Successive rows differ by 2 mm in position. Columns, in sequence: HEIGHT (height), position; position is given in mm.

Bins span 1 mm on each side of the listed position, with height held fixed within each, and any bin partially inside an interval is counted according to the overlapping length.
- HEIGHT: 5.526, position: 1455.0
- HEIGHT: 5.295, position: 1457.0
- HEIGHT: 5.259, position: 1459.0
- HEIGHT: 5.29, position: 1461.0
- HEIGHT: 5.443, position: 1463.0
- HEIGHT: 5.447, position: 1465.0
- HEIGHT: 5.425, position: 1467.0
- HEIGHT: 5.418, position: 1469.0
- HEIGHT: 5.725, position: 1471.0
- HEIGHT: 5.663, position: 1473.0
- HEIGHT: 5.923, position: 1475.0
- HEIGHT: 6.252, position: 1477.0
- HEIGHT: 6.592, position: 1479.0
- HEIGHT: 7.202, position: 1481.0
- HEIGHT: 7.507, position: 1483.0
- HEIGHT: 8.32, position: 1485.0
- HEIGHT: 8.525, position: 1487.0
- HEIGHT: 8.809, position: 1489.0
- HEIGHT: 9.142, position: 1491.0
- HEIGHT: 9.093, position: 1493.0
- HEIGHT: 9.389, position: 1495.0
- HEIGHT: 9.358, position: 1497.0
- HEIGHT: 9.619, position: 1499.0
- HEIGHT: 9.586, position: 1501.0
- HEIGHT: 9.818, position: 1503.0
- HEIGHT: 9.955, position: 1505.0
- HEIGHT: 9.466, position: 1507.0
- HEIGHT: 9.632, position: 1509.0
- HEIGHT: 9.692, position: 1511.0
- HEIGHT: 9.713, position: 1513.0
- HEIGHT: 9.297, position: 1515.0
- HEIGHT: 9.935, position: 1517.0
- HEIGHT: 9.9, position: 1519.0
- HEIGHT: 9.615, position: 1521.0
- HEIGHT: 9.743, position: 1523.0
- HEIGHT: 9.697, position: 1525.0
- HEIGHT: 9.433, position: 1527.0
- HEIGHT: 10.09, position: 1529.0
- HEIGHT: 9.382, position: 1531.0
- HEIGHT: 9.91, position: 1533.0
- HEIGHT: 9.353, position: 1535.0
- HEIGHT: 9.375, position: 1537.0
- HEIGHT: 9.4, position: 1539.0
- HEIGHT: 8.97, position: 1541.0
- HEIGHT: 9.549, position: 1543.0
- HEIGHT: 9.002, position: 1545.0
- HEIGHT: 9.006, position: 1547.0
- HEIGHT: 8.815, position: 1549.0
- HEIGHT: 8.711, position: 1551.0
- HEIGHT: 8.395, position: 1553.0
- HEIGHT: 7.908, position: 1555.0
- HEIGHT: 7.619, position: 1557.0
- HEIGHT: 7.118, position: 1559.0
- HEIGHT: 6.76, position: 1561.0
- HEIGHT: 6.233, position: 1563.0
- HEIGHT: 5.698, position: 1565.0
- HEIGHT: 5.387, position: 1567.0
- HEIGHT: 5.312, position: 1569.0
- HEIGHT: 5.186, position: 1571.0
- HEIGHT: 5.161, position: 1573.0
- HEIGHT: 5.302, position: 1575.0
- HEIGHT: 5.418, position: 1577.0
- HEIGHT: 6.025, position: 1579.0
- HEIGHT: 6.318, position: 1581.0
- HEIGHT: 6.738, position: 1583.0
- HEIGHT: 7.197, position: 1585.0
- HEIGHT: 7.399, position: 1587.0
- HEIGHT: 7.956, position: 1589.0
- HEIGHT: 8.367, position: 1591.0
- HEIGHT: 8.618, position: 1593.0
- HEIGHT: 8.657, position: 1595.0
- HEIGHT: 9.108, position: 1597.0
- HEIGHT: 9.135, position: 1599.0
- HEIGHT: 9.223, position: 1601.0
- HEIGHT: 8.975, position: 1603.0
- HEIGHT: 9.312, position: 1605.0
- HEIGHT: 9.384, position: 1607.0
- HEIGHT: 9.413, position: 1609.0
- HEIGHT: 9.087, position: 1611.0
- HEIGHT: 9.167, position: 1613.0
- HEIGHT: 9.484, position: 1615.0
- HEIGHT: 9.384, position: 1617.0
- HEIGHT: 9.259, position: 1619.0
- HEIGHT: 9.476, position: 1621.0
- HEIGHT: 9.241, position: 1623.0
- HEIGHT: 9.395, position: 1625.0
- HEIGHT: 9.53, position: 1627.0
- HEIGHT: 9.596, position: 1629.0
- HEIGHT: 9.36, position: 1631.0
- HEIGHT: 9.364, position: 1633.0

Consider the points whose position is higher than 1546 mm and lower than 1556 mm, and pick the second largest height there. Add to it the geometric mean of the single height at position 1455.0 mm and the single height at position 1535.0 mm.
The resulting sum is 16.0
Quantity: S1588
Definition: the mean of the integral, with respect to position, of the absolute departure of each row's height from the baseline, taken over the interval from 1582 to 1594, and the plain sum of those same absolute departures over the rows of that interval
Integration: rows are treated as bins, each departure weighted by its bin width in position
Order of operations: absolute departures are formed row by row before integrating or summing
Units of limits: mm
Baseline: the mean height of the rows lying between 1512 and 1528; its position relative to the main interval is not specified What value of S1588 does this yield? 18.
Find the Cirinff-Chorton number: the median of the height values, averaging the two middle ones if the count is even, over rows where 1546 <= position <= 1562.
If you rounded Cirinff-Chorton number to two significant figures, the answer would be 8.2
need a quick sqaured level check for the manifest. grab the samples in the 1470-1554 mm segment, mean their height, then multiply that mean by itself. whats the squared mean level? 79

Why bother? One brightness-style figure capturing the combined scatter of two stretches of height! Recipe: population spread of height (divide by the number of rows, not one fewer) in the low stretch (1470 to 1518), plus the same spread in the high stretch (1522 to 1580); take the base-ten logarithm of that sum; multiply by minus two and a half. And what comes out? -1.26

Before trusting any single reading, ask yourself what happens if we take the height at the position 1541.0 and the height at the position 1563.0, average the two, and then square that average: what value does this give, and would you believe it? 58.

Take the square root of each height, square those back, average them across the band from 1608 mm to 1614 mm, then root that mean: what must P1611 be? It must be 3.04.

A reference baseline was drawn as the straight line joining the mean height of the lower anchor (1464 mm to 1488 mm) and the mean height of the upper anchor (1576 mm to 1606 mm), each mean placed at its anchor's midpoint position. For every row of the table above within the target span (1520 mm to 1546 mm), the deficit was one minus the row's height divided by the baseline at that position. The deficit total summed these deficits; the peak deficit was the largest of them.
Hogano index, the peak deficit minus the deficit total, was 4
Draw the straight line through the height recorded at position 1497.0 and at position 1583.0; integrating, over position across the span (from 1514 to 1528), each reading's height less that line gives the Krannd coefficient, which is 14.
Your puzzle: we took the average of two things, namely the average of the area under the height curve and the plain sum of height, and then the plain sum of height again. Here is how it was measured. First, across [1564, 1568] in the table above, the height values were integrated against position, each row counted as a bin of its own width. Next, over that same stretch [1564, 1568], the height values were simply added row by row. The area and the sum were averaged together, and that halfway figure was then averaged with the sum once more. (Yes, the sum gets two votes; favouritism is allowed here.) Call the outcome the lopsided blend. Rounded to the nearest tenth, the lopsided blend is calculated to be 13.9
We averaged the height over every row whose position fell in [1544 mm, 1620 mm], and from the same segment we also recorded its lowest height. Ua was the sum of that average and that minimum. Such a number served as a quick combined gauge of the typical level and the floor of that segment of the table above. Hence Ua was 12.9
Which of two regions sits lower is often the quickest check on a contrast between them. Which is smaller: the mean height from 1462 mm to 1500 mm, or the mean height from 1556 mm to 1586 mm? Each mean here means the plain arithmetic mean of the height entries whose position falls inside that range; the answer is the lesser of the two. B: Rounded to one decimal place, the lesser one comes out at 6.1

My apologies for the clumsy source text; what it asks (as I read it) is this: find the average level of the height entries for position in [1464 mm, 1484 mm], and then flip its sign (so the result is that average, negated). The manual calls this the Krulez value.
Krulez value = -6.1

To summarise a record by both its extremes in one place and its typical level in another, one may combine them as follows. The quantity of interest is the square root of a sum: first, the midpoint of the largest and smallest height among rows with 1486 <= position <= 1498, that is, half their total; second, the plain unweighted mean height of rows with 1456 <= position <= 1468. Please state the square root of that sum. 3.78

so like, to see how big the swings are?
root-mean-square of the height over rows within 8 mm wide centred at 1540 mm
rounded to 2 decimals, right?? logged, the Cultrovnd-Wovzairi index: 9.33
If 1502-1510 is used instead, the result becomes 9.72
